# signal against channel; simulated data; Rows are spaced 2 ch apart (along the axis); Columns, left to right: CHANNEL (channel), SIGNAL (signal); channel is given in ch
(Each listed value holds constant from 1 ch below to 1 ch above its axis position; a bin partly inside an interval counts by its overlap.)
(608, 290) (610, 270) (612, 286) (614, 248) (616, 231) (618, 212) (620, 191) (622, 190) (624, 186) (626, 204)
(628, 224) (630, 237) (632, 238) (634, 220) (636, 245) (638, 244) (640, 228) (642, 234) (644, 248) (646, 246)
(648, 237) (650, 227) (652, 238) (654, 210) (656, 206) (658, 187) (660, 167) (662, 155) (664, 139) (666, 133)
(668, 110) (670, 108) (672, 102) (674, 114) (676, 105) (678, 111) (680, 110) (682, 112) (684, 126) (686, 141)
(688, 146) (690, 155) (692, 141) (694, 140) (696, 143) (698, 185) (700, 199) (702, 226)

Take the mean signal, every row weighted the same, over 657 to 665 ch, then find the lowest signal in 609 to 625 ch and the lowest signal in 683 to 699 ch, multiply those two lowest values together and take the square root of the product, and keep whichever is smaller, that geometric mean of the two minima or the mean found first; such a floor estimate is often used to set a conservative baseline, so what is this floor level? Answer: 153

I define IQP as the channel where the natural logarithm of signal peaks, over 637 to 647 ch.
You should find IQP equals 644 ch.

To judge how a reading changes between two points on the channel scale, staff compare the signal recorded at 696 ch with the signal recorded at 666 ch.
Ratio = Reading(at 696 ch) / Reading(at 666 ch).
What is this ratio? 1.1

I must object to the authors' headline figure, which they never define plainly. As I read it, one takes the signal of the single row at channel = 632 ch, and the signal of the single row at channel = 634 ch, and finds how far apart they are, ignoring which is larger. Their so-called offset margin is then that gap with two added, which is 20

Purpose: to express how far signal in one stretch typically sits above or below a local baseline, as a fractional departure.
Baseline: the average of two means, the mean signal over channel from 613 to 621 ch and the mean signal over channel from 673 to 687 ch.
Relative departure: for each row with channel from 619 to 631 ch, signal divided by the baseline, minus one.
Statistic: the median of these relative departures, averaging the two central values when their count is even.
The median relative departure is 0.17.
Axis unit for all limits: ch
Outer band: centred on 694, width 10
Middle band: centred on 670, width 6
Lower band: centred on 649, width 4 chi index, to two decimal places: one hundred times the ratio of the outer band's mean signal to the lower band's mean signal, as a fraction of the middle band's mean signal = 0.62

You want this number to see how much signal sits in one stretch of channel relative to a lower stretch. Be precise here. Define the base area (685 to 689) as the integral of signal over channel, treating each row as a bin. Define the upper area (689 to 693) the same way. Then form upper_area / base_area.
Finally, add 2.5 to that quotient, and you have 3.53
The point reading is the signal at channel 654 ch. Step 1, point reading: 210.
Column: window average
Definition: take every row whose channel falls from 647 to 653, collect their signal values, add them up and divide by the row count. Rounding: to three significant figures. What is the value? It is 234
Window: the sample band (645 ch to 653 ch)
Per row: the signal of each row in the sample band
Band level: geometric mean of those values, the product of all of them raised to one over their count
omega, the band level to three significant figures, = 237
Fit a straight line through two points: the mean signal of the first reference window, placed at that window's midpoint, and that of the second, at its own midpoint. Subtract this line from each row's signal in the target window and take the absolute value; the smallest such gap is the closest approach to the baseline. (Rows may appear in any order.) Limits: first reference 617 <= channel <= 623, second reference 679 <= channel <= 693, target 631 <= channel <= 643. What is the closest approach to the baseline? 36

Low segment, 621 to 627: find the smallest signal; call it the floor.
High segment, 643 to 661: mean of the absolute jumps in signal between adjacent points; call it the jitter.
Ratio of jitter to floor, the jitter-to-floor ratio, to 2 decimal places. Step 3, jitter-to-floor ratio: 0.07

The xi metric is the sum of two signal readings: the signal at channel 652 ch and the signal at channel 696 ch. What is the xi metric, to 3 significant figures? 381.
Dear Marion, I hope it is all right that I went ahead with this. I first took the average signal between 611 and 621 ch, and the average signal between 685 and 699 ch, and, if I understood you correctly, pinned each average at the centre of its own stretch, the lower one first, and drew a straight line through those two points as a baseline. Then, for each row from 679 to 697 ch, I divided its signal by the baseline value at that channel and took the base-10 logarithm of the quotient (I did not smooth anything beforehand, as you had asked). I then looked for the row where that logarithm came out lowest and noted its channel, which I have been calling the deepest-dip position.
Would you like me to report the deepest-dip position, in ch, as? 680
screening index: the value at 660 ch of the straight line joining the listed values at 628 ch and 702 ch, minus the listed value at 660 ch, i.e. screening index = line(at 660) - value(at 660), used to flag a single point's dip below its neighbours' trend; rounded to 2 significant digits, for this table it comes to 58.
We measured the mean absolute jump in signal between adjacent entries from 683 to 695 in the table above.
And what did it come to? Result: 8.8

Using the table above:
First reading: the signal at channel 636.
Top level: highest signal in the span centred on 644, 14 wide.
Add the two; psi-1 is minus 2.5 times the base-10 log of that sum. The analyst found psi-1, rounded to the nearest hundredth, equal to -6.73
